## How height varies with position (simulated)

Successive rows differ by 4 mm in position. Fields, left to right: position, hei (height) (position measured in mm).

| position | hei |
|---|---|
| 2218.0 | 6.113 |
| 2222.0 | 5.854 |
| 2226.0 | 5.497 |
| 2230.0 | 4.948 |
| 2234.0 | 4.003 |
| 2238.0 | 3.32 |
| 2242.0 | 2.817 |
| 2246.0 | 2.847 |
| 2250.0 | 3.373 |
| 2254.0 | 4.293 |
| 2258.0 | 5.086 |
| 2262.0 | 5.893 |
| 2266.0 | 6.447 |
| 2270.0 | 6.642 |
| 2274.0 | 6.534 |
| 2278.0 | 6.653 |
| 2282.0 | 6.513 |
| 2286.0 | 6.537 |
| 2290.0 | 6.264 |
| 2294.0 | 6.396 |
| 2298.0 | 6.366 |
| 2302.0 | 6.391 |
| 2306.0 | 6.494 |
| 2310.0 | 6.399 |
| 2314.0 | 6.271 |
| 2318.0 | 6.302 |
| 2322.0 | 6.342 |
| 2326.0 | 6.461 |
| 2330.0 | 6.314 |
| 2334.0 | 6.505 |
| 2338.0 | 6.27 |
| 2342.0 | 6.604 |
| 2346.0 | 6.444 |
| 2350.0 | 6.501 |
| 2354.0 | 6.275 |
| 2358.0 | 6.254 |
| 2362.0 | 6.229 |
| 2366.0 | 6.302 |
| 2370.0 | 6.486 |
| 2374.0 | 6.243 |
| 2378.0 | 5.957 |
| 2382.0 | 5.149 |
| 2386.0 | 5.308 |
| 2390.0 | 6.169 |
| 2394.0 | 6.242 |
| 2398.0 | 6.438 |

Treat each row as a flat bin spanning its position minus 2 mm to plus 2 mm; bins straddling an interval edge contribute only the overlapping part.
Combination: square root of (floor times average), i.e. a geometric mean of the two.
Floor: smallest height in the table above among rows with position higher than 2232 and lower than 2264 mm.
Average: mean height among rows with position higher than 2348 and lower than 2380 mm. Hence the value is 4.2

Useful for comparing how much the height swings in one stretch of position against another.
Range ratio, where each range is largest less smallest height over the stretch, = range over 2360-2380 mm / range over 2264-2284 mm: 2.6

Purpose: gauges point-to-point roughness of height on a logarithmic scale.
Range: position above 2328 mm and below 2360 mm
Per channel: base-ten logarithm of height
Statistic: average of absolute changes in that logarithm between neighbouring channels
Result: 0.0118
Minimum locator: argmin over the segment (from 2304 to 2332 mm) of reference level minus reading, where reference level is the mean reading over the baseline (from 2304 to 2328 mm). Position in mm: 2306.0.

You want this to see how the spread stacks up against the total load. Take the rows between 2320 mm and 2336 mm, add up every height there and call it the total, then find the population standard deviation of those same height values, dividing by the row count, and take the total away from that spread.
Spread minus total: -25.5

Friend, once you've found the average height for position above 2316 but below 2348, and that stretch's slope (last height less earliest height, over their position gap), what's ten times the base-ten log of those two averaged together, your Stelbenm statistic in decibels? 5.06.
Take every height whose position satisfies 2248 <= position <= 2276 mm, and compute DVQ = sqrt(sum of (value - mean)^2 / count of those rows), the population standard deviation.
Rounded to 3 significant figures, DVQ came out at 1.17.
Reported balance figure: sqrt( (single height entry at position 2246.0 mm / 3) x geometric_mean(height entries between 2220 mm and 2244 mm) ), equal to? 2.01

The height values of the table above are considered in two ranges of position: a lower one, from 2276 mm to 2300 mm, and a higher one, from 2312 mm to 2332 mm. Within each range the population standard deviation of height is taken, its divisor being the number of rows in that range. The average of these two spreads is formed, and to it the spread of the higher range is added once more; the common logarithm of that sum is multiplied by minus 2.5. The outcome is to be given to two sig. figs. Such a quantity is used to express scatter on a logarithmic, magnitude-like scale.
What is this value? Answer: 2.0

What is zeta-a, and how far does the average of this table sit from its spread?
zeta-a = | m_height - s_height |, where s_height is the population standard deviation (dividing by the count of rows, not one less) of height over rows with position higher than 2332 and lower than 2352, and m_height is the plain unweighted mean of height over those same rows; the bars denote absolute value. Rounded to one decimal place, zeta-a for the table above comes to 6.4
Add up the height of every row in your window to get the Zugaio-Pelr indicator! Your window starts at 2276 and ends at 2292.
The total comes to 26.0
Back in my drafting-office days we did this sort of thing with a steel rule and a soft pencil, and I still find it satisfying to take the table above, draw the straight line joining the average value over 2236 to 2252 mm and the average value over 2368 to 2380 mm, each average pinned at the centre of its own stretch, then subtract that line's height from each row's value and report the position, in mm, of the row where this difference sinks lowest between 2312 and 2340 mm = 2338.0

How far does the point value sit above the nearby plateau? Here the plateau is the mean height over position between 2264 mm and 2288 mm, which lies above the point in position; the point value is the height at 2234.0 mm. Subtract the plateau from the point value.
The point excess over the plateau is -2.6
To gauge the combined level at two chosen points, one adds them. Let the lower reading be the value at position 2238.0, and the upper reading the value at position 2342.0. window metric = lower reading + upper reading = 9.9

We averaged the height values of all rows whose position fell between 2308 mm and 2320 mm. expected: 6.3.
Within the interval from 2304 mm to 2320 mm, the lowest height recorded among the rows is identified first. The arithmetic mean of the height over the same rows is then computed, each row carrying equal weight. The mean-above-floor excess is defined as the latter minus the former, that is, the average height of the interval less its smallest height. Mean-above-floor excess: 0.10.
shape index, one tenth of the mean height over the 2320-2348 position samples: 0.642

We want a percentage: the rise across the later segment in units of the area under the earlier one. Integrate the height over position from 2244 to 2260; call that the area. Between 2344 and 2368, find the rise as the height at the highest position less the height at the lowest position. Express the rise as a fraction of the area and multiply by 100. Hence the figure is -0.2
